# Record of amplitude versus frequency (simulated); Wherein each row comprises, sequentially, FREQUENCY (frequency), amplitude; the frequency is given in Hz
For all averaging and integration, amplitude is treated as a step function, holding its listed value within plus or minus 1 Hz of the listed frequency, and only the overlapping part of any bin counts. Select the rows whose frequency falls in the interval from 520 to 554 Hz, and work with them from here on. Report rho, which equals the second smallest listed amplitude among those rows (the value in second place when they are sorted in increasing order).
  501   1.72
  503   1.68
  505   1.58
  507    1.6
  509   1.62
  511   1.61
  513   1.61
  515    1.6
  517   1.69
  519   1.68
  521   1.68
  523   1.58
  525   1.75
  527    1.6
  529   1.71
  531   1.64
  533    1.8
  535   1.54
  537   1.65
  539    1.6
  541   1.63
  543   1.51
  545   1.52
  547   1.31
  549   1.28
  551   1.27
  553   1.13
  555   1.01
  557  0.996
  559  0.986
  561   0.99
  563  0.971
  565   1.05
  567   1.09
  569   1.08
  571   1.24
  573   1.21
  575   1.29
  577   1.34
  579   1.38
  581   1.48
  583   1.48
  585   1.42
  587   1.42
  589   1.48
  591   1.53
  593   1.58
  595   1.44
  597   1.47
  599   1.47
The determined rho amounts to 1.27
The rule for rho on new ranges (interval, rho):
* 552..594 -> 0.986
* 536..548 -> 1.51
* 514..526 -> 1.6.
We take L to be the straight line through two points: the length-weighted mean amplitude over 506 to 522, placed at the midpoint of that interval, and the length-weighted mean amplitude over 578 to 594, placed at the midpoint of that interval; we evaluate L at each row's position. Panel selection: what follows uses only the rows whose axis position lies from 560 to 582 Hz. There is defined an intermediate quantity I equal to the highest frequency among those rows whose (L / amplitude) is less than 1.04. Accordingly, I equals 581 Hz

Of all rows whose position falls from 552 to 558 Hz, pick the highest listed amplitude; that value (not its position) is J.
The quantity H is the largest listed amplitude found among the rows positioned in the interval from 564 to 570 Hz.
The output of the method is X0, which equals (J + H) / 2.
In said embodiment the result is 1.11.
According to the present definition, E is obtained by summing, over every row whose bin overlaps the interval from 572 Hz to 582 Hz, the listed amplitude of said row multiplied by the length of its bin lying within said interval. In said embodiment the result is 13.4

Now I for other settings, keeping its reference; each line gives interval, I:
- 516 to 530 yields 529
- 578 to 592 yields 591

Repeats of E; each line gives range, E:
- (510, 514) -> 6.4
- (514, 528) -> 23.2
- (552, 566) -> 14.3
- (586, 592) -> 8.9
